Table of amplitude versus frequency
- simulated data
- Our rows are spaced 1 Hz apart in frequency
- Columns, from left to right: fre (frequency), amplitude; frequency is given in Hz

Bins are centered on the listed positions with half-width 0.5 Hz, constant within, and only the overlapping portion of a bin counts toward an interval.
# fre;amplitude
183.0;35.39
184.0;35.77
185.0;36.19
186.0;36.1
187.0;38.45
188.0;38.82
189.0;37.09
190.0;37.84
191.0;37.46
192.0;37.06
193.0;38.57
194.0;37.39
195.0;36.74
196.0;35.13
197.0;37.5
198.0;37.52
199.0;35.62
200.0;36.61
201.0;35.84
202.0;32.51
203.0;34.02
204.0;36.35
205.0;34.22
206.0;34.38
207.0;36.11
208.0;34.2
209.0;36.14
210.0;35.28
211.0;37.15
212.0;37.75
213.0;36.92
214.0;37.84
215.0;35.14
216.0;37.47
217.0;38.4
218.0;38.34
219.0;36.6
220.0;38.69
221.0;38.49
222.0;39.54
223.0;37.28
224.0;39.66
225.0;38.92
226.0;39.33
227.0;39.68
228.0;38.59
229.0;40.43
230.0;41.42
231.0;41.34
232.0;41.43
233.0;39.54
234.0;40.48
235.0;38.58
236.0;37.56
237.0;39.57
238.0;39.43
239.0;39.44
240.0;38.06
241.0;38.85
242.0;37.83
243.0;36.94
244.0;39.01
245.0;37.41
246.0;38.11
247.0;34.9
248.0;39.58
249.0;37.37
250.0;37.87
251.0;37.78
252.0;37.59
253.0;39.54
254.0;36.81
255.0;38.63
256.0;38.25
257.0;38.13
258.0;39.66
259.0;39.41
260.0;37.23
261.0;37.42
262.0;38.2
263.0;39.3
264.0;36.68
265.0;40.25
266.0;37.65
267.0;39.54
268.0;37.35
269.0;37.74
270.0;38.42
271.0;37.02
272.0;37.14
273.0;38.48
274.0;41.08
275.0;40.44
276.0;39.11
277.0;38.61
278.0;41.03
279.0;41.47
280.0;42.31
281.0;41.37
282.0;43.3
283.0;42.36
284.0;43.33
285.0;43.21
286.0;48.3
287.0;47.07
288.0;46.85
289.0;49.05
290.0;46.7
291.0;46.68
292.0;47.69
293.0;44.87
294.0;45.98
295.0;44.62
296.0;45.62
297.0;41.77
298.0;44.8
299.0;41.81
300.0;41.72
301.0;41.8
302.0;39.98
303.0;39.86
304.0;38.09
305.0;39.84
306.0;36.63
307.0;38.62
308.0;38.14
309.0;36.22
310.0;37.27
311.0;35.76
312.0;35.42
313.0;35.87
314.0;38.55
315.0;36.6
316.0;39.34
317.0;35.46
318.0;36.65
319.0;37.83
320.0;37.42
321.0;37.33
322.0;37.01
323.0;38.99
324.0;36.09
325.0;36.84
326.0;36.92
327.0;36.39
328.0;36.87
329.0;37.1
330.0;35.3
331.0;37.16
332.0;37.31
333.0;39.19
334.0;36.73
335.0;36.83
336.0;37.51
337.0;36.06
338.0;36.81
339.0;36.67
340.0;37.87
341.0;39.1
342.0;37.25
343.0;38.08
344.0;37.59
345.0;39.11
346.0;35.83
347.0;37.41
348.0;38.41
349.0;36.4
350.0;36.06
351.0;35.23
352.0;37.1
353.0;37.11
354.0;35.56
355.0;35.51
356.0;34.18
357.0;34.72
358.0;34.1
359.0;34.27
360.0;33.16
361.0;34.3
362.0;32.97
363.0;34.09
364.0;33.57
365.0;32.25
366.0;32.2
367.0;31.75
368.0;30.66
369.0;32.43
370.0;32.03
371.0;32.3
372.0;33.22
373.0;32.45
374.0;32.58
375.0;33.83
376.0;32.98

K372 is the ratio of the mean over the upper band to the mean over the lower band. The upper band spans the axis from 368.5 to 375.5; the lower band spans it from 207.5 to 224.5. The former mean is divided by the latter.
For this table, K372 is 0.88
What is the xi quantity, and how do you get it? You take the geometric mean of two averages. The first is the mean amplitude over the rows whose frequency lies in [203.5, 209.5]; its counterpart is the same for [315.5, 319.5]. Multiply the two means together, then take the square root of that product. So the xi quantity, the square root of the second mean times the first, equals 36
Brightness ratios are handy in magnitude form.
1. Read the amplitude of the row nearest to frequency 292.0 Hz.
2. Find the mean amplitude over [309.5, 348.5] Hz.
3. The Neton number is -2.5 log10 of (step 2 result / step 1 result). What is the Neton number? 0.27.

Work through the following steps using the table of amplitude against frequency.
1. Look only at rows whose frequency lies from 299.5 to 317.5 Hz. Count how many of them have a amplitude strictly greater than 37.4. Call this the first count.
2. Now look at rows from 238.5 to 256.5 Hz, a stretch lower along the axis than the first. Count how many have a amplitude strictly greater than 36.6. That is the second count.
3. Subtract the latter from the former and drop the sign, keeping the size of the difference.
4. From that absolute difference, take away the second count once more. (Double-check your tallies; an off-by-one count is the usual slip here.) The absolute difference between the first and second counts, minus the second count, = -10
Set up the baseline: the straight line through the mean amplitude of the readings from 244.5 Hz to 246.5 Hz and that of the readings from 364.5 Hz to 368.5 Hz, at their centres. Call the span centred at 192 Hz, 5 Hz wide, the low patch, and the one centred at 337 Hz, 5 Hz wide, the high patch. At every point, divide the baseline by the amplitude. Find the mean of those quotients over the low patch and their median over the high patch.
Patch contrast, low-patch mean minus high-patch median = 0.17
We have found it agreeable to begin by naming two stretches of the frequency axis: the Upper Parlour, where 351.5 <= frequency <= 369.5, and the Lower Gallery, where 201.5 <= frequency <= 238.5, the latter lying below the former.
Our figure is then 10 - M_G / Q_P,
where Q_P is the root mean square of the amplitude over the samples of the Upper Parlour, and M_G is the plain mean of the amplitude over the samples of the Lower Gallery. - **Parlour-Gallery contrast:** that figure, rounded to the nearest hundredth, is 8.89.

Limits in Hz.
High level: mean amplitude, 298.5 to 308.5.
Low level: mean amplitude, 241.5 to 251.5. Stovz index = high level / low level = 1.05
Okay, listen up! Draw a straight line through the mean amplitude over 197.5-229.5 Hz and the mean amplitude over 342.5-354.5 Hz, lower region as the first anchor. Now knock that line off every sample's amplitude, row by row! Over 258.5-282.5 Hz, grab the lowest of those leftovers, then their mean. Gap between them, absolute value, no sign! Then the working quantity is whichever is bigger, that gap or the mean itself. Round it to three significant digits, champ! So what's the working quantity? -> 2.51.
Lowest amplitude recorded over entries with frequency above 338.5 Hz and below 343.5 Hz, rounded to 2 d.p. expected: 36.67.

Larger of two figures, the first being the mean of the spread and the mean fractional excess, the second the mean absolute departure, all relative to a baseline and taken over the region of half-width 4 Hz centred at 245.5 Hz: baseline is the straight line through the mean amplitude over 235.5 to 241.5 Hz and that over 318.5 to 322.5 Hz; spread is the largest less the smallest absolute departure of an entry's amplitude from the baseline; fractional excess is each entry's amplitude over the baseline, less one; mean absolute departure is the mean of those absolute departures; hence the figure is 1.7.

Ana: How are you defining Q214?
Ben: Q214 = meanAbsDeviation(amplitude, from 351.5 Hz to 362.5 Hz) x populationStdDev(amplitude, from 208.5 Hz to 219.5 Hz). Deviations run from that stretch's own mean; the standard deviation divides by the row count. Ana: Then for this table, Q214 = 1.2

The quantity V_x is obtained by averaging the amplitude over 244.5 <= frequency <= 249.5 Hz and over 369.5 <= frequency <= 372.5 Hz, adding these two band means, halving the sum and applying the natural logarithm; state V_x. 3.56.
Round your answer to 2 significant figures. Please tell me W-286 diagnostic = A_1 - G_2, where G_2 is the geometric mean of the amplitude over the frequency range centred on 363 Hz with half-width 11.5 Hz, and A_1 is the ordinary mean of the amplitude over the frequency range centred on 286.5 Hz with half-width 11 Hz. 11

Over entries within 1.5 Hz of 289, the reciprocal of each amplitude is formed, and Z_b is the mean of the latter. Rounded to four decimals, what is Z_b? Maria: 0.0210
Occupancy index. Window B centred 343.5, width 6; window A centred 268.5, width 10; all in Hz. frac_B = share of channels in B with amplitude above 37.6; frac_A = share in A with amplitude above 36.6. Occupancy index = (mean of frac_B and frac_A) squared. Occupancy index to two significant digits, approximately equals 0.56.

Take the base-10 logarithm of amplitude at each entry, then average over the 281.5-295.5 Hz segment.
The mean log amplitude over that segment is 1.66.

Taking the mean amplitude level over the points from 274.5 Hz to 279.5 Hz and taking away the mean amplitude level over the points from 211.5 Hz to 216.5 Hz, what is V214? 3.1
